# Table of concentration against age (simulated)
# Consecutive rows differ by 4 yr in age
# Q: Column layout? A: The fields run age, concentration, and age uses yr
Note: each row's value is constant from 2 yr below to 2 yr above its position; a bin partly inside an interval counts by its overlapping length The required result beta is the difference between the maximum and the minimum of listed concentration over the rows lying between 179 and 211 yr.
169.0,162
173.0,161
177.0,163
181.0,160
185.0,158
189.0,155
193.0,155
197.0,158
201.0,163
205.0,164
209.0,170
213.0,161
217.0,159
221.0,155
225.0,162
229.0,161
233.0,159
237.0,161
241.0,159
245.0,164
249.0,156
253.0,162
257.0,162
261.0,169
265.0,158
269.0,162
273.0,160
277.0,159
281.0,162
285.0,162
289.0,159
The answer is 15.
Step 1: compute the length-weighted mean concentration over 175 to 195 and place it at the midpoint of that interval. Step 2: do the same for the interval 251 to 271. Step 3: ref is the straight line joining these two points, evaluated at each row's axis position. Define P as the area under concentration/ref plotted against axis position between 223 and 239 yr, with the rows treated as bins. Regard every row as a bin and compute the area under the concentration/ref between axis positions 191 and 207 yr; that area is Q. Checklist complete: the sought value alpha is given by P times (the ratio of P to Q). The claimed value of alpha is 15.9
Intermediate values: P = 16.0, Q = 16.1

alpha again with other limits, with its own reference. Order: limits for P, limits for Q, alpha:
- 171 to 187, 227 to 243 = 16.7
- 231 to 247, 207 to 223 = 15.8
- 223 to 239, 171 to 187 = 15.7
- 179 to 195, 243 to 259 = 15.8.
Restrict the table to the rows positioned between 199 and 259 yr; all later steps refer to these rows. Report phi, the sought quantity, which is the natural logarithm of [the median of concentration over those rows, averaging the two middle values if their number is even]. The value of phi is 5.08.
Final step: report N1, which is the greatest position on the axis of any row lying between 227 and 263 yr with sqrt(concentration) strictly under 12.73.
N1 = 257.0 yr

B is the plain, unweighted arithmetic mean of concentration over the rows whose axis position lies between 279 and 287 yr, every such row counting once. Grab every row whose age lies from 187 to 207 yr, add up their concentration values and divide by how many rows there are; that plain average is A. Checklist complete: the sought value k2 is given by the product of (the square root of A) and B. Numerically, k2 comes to 2043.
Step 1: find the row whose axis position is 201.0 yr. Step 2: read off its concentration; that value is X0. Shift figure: 163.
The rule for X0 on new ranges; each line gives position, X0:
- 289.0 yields 159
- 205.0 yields 164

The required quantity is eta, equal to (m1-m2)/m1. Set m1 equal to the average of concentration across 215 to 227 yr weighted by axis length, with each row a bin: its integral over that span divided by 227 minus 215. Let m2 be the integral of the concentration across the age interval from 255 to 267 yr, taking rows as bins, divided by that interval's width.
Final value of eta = -0.027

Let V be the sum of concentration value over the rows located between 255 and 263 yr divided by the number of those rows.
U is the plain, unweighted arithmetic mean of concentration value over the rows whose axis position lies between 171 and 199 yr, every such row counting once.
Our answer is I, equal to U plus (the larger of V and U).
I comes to 324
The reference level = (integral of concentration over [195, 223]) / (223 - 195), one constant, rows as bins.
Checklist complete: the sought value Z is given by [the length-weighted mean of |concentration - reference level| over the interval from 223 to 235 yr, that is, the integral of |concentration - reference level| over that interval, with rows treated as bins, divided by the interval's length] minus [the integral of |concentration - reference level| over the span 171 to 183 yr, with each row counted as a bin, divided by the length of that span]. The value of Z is 0.0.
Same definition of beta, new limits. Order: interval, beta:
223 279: 13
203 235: 15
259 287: 11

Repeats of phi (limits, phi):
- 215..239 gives 5.08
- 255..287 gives 5.09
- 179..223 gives 5.07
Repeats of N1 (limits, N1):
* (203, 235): 233.0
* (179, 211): 197.0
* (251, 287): 285.0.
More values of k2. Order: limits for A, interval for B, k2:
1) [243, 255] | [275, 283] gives 2034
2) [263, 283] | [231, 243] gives 2021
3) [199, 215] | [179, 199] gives 2016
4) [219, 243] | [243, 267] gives 2044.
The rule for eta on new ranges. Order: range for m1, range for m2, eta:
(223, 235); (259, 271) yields -0.015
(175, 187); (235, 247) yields -0.006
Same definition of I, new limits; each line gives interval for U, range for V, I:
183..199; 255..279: 318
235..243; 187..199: 320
